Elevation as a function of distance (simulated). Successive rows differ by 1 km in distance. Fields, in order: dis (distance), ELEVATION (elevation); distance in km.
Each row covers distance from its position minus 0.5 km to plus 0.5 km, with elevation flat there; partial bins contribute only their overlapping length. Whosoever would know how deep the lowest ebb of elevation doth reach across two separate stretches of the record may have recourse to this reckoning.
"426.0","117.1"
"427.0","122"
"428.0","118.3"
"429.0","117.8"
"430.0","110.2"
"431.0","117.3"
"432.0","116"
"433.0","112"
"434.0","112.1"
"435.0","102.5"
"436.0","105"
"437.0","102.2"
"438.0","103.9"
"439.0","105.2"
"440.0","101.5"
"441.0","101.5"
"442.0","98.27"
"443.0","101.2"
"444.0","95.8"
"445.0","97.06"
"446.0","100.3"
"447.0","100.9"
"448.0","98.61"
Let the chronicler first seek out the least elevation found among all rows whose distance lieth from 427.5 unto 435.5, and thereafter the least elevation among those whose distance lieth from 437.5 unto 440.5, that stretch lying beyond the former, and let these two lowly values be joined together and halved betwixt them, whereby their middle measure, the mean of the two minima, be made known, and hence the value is 102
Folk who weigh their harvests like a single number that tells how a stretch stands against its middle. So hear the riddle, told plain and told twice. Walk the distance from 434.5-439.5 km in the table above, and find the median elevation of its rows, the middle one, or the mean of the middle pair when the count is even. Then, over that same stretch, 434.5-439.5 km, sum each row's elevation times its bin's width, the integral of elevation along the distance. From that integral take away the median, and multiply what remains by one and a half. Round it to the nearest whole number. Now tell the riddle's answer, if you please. 622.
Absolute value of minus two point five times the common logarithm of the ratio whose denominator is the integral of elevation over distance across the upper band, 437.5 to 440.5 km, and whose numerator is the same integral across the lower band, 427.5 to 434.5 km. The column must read 1.0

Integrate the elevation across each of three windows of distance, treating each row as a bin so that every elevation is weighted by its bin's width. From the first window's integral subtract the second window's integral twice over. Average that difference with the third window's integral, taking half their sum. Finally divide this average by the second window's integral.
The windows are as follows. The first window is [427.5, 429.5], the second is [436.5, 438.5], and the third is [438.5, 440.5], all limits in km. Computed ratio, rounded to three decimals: 0.074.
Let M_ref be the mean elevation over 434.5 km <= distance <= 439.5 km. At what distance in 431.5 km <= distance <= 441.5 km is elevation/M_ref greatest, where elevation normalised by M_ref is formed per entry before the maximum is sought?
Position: 432.0 km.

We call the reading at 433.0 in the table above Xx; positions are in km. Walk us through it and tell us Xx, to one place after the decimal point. 112.0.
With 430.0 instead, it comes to 110.2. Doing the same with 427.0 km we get 122.0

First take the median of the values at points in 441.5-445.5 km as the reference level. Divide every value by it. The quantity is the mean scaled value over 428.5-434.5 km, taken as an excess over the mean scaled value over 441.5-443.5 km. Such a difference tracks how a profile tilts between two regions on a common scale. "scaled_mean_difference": 0.15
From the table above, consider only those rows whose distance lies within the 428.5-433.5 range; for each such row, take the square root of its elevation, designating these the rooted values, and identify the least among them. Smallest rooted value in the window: 10.5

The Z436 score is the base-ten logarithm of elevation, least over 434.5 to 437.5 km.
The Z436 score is 2.01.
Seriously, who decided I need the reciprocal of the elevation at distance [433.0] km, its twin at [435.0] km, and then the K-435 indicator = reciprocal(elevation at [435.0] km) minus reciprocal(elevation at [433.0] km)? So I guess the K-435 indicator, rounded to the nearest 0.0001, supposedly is 0.0008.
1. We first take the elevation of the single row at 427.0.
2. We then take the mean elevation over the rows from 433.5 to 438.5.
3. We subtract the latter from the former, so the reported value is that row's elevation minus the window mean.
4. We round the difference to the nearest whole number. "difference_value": 17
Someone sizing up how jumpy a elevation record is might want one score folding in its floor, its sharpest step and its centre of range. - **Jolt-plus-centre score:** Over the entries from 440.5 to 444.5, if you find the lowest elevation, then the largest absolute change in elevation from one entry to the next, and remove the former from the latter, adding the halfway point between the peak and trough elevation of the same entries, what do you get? 8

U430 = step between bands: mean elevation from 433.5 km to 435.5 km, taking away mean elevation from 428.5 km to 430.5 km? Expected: -7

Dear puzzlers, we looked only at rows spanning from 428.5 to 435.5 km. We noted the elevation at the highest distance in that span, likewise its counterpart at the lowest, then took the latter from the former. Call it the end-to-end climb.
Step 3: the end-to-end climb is -15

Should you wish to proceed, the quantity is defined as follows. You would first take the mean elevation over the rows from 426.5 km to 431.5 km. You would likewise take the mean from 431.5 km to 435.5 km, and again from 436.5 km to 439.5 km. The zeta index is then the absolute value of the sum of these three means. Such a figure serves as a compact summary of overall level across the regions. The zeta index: 332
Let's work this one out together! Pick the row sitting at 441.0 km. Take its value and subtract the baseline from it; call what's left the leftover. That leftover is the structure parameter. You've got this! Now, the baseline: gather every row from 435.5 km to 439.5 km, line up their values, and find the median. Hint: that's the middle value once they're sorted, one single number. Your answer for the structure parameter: -3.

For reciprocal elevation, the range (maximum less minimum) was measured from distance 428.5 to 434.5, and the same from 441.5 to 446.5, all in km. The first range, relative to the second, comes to 1.1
